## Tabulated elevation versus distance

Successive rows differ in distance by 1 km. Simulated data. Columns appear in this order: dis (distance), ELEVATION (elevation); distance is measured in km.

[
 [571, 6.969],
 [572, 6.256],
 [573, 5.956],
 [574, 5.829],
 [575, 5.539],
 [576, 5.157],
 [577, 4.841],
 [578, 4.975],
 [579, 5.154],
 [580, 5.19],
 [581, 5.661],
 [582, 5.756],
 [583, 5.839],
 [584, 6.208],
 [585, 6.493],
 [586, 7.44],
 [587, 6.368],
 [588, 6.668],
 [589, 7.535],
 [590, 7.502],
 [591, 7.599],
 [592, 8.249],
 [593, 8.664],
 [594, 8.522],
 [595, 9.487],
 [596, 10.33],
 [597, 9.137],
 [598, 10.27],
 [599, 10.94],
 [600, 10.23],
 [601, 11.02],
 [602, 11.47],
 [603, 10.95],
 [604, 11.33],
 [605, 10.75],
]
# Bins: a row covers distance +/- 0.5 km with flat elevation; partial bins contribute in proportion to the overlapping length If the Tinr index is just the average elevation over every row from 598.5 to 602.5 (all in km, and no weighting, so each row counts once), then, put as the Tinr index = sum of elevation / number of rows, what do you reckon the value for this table 11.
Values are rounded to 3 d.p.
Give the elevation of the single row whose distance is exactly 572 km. 6.256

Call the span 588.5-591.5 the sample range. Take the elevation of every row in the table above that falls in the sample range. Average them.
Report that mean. 7.5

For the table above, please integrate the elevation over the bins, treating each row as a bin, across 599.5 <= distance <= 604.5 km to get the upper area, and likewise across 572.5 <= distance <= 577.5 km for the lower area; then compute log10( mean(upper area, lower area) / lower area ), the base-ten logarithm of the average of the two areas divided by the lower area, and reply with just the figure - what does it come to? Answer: 0.18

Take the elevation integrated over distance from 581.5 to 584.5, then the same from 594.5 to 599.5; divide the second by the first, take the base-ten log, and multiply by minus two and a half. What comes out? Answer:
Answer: -1.1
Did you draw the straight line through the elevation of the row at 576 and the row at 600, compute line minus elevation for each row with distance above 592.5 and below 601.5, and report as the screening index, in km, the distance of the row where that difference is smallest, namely 596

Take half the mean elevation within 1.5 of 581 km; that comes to 2.8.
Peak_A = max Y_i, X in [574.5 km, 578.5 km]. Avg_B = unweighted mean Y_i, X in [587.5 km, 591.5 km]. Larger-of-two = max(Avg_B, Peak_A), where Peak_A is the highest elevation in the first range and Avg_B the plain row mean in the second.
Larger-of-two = 7.3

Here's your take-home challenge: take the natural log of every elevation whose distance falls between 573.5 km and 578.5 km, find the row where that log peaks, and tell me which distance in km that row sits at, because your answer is 574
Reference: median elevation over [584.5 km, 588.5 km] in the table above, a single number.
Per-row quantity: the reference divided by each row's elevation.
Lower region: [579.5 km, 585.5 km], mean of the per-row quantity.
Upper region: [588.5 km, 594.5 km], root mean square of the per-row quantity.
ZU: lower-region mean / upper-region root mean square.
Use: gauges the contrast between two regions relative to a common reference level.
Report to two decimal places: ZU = 1.37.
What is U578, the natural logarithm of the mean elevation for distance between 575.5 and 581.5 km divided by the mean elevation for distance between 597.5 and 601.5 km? -0.72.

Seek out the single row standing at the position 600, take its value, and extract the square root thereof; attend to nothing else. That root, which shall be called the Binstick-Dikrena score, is 3.20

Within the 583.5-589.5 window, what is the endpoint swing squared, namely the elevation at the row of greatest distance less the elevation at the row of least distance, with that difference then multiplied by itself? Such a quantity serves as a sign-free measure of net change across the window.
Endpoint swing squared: 1.8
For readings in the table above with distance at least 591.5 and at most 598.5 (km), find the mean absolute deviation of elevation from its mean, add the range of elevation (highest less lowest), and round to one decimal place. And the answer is 2.8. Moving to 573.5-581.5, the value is 1.3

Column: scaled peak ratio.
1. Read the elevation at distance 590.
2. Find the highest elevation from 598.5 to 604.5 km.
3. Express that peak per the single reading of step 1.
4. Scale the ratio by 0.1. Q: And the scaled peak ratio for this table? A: 0.153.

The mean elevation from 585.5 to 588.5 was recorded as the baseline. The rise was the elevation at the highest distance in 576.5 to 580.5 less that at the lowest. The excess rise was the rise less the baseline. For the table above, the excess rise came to -6.5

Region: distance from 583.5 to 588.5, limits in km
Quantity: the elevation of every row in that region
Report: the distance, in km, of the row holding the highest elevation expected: 586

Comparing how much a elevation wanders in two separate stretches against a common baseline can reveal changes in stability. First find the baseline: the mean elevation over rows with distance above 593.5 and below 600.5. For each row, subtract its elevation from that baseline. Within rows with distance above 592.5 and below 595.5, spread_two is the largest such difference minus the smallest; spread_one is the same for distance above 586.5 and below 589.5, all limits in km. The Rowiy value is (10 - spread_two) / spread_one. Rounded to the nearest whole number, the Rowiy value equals 8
